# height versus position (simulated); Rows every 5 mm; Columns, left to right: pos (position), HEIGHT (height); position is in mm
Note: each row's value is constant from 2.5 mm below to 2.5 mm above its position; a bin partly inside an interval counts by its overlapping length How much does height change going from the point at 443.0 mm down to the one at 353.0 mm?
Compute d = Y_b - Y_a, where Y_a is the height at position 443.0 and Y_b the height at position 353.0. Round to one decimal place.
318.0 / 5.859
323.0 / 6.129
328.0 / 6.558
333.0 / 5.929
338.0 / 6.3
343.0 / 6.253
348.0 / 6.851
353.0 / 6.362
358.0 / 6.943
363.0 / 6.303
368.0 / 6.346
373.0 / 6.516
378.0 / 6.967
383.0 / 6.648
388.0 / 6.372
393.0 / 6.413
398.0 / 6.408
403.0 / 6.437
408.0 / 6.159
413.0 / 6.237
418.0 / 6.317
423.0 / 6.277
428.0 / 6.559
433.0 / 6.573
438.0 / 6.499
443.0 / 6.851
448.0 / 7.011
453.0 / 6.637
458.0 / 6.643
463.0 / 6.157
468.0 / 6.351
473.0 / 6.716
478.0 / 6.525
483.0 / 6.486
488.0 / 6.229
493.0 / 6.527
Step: -0.5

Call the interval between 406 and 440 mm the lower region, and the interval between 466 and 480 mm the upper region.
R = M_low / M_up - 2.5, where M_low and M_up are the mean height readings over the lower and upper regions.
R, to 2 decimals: -1.52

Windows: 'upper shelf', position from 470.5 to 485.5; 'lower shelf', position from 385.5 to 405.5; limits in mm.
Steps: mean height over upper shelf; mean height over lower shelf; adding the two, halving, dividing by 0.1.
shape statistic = 64.9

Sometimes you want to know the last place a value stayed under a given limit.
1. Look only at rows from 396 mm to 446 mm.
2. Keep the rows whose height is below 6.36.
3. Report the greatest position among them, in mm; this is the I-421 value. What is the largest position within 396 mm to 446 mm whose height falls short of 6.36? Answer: 423.0 mm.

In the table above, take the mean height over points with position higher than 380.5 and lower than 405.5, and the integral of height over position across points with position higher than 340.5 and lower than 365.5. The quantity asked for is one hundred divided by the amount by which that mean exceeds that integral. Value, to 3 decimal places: -0.637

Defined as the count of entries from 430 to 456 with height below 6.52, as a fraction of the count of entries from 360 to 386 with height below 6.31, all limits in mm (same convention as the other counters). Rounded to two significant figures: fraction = 1.0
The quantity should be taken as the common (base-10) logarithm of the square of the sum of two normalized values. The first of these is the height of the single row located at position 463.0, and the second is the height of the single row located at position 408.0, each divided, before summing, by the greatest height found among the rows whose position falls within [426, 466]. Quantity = 0.489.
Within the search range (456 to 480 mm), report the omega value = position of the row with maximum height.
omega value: 473.0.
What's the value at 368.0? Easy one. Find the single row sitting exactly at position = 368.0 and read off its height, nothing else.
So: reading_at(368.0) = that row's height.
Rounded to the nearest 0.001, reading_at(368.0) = 6.346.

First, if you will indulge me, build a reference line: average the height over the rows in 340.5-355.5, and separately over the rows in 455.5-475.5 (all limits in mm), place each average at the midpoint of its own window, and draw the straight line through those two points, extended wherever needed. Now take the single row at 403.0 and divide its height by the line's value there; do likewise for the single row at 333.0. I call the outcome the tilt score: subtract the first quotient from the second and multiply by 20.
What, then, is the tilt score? -1.6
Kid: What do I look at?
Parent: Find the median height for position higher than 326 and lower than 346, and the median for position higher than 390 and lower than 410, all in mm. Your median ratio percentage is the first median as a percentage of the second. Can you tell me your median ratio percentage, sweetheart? 98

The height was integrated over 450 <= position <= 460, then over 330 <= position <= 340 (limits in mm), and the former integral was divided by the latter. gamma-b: 1.09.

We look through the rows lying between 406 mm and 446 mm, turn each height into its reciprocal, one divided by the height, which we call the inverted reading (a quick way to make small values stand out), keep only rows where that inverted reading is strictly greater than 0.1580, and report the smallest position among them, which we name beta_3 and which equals 408.0 mm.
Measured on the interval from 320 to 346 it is 323.0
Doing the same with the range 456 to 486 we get 463.0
